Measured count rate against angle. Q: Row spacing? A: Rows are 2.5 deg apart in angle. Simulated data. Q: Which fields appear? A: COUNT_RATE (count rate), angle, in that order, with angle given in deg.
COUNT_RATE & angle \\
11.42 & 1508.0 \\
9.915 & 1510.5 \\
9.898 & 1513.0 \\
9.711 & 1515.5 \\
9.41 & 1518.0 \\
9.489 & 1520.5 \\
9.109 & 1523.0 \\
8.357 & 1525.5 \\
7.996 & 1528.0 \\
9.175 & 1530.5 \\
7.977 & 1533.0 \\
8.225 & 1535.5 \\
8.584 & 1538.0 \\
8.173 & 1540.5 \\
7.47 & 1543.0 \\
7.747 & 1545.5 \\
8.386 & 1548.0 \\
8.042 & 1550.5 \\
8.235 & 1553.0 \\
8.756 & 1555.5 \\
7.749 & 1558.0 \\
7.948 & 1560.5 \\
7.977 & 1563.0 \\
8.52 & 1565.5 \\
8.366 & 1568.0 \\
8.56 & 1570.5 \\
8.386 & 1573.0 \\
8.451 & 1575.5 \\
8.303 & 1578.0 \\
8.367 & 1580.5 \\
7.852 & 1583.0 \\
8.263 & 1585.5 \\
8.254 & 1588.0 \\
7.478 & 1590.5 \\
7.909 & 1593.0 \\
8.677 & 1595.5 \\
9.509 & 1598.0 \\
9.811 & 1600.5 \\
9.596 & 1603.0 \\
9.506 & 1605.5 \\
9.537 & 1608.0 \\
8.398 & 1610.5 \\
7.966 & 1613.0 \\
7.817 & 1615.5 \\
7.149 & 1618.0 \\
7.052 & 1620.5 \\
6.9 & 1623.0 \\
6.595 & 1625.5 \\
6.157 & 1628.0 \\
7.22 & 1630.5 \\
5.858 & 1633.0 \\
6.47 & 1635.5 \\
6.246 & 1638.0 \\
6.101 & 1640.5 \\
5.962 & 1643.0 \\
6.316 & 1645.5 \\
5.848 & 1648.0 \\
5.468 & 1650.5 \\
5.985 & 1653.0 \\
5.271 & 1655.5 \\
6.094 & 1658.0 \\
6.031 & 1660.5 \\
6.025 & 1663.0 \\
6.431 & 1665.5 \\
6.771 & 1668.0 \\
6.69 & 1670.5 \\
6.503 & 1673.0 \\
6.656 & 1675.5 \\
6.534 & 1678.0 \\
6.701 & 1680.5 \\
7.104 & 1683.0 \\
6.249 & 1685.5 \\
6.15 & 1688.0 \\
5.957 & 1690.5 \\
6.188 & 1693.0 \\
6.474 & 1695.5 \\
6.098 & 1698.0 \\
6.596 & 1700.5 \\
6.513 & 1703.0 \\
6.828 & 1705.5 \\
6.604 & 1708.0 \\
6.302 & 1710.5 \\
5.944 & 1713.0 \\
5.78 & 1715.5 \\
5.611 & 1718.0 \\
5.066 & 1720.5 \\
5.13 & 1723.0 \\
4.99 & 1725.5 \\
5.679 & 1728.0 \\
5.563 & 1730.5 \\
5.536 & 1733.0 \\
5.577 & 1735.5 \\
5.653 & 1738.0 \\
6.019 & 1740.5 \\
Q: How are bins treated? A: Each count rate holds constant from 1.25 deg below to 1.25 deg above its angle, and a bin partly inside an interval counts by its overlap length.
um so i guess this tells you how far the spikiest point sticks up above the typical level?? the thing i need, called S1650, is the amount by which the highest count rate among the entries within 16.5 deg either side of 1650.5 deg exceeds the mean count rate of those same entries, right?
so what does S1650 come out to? 0.45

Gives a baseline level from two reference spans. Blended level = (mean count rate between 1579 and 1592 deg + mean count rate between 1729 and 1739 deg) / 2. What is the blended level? 6.8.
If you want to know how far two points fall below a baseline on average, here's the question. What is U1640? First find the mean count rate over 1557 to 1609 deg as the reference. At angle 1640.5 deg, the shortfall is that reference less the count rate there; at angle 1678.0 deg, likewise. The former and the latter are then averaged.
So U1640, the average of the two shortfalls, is 2.2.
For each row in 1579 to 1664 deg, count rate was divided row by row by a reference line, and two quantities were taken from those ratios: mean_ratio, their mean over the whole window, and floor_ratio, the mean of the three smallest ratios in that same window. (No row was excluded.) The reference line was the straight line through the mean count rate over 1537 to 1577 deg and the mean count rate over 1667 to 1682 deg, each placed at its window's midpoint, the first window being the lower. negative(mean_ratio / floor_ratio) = -1.25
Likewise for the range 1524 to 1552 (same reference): -1.06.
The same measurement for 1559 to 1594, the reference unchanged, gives -1.06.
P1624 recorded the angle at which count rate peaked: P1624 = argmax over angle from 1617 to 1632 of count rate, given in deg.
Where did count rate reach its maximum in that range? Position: 1630.5 deg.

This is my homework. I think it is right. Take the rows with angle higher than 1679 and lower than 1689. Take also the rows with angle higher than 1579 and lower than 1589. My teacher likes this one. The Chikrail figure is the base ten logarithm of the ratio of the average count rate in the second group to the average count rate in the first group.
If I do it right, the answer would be 0.10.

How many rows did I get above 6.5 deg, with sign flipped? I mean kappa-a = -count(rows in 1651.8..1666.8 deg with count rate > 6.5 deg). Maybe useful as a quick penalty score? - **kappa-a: 0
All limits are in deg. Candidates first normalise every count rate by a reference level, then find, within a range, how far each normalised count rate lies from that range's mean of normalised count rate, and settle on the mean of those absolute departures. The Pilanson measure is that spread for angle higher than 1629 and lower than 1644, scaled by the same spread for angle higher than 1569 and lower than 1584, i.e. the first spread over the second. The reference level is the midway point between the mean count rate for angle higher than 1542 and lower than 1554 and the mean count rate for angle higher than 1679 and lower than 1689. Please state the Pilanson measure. 2.2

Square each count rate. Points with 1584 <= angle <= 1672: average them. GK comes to 53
